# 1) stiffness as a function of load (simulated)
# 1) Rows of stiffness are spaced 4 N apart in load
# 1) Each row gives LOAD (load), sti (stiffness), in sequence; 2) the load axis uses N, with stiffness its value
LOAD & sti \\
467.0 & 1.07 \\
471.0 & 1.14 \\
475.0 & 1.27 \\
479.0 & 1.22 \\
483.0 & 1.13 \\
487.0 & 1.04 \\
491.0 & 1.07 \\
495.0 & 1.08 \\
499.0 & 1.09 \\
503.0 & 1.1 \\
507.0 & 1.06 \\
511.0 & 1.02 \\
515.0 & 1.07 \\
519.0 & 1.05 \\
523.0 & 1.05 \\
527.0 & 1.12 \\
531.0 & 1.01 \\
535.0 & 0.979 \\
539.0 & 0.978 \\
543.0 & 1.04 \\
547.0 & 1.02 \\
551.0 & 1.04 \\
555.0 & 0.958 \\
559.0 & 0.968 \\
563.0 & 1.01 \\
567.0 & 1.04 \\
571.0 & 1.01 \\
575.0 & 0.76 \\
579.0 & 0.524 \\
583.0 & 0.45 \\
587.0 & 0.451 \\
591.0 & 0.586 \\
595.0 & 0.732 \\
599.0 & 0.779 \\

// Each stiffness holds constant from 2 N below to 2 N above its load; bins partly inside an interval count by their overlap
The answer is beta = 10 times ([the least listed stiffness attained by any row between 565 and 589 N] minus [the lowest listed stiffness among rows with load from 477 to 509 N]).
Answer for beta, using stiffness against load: -6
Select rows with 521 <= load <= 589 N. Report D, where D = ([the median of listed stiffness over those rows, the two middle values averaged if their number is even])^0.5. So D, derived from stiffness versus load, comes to 1.005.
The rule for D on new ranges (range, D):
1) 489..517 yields 1.034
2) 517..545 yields 1.020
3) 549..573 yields 1.005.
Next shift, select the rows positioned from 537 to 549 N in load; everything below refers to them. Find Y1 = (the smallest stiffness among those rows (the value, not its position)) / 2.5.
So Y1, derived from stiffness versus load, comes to 0.391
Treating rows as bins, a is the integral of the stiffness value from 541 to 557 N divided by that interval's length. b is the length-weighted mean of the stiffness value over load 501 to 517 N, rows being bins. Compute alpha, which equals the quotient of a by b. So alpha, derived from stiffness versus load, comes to 0.95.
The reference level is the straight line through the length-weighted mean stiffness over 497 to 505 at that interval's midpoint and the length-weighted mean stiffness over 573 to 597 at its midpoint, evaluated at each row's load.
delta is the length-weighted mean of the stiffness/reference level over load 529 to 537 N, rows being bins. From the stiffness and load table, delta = 1.10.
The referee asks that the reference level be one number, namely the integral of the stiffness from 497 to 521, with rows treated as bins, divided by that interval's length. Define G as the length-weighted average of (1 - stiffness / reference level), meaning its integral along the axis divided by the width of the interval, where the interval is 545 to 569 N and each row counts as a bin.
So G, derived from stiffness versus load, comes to 0.06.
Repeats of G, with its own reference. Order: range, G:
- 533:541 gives 0.08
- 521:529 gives -0.02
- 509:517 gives 0.02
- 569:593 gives 0.41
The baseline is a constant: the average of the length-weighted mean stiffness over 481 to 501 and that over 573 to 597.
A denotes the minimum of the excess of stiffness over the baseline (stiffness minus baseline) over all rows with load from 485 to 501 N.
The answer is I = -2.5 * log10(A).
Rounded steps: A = 0.21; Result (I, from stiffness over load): 1.71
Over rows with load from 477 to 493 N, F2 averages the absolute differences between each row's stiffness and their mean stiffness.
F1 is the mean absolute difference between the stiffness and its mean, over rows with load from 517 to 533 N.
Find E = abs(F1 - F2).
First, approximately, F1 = 0.03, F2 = 0.060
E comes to 0.03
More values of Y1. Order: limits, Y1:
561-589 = 0.180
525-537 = 0.392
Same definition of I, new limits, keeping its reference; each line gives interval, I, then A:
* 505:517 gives 1.82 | 0.19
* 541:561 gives 2.26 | 0.13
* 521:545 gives 2.10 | 0.15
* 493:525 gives 1.82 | 0.19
